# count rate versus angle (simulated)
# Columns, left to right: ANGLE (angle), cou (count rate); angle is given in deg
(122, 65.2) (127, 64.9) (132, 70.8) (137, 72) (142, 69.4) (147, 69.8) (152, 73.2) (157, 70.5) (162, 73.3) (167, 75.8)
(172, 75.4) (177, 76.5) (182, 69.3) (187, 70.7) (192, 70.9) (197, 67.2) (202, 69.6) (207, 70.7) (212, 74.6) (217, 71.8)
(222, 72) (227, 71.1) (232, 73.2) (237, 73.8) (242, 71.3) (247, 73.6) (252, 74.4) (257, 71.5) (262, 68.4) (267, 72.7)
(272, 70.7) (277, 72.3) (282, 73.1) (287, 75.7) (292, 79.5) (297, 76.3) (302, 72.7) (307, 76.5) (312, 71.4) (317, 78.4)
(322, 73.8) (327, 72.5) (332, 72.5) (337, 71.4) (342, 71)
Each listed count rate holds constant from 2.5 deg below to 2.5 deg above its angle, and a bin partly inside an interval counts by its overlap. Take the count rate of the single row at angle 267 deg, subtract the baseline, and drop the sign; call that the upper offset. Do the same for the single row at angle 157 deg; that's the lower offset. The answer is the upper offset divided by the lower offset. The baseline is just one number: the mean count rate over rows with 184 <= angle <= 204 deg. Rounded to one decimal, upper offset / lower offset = 3.4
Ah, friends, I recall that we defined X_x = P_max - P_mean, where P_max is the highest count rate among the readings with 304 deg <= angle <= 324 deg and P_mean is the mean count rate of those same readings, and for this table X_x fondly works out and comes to 3.4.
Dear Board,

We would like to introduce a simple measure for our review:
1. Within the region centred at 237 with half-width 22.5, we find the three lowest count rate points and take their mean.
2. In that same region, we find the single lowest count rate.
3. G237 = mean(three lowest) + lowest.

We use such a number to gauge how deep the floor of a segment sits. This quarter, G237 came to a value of 142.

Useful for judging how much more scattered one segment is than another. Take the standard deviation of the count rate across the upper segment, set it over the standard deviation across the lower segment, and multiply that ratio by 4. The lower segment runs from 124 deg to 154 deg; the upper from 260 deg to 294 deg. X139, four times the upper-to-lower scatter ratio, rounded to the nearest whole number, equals 5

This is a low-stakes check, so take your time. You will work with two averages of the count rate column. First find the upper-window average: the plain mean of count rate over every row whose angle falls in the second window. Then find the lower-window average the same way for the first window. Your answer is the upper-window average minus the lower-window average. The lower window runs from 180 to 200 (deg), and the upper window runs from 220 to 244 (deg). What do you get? 2.8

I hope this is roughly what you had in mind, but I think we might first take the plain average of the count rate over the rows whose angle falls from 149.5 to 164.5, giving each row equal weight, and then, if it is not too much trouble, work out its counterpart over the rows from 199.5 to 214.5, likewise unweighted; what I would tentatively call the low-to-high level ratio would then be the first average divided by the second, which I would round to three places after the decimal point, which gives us 1.010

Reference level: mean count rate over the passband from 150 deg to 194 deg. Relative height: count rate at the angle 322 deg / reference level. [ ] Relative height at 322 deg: 1.01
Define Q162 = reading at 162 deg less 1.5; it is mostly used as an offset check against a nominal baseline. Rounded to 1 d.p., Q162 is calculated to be 71.8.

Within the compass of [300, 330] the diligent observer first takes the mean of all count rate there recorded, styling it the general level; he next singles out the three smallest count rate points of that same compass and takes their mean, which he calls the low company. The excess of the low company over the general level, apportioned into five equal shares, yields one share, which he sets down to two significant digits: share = -0.40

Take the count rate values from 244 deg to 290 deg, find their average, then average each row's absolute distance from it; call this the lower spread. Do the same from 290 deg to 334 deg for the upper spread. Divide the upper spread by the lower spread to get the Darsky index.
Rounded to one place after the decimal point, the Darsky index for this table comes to 1.6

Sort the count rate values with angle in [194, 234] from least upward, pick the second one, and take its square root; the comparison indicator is 8.34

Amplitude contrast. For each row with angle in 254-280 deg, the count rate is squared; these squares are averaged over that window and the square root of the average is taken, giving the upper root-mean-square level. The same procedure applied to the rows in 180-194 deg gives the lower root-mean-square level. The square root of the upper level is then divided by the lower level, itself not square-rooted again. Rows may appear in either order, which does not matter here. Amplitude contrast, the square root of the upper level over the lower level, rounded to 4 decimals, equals 0.1200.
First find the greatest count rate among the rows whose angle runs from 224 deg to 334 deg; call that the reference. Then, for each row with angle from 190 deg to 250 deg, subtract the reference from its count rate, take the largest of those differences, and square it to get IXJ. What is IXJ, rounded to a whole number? 24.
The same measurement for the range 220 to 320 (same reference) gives 0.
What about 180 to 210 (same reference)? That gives 74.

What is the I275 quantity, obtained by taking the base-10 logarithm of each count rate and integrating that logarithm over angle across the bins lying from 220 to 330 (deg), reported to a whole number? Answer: 205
